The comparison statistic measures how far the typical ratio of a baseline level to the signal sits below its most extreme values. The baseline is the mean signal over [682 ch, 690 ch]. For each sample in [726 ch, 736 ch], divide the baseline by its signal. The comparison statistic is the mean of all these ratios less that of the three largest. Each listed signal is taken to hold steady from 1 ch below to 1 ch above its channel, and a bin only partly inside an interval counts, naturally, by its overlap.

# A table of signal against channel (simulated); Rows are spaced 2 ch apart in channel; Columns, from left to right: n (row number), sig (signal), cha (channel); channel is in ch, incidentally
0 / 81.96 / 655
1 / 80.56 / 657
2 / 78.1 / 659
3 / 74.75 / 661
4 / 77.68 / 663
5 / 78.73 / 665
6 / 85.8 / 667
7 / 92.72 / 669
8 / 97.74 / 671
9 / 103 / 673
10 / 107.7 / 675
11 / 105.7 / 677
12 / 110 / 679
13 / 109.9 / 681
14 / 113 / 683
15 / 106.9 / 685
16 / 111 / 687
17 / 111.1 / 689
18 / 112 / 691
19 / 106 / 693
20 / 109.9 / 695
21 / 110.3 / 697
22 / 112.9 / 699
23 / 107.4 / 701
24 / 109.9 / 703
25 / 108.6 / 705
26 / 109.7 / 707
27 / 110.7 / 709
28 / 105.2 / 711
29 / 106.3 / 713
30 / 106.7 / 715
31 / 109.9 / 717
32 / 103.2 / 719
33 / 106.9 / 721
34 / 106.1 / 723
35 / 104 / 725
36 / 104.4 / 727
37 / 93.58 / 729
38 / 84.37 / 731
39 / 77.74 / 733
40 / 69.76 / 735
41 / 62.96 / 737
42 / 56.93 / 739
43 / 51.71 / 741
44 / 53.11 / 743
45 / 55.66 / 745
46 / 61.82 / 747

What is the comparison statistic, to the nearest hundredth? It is -0.13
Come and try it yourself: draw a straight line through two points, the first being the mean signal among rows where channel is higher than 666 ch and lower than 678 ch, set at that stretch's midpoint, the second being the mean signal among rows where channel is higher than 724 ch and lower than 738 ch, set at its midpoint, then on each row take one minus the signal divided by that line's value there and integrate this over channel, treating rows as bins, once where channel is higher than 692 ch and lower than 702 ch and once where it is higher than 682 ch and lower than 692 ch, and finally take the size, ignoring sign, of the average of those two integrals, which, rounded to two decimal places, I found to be 1.69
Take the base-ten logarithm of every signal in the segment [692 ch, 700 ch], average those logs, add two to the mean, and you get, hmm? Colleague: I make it 4.040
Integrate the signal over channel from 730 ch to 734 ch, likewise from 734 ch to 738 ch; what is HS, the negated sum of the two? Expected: -590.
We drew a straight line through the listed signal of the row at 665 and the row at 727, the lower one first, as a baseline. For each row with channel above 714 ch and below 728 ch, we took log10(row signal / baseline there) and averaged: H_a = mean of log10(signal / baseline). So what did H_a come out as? 0.017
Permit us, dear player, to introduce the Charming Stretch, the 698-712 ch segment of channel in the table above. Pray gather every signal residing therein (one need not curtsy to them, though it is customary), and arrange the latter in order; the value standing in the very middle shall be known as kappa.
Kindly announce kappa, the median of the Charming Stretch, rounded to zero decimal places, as 110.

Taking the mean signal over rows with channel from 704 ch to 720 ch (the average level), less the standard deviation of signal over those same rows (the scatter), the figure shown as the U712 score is 105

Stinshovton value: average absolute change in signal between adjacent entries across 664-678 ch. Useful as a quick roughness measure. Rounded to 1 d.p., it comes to 5.2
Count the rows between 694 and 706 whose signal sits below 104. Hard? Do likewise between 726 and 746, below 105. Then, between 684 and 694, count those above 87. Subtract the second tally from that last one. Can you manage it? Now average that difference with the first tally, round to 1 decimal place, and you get -2.5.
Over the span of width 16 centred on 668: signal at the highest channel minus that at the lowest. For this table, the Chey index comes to 33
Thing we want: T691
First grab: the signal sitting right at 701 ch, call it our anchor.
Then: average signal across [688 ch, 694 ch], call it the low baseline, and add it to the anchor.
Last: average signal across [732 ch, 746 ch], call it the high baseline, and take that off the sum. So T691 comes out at 156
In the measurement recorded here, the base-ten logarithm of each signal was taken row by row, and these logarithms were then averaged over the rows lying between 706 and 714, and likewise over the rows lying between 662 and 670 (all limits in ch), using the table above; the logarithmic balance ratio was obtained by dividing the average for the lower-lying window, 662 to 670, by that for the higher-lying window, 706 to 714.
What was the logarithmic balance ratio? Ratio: 0.95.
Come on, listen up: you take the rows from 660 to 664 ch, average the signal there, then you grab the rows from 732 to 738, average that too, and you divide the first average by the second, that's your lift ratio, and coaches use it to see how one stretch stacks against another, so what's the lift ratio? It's 1.09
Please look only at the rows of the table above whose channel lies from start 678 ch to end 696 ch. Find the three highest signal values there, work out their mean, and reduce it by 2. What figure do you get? 110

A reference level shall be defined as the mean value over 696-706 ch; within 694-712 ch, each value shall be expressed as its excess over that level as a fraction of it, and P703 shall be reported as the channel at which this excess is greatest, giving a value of 699 ch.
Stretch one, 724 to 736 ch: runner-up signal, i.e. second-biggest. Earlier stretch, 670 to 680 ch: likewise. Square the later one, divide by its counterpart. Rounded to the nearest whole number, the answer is 100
